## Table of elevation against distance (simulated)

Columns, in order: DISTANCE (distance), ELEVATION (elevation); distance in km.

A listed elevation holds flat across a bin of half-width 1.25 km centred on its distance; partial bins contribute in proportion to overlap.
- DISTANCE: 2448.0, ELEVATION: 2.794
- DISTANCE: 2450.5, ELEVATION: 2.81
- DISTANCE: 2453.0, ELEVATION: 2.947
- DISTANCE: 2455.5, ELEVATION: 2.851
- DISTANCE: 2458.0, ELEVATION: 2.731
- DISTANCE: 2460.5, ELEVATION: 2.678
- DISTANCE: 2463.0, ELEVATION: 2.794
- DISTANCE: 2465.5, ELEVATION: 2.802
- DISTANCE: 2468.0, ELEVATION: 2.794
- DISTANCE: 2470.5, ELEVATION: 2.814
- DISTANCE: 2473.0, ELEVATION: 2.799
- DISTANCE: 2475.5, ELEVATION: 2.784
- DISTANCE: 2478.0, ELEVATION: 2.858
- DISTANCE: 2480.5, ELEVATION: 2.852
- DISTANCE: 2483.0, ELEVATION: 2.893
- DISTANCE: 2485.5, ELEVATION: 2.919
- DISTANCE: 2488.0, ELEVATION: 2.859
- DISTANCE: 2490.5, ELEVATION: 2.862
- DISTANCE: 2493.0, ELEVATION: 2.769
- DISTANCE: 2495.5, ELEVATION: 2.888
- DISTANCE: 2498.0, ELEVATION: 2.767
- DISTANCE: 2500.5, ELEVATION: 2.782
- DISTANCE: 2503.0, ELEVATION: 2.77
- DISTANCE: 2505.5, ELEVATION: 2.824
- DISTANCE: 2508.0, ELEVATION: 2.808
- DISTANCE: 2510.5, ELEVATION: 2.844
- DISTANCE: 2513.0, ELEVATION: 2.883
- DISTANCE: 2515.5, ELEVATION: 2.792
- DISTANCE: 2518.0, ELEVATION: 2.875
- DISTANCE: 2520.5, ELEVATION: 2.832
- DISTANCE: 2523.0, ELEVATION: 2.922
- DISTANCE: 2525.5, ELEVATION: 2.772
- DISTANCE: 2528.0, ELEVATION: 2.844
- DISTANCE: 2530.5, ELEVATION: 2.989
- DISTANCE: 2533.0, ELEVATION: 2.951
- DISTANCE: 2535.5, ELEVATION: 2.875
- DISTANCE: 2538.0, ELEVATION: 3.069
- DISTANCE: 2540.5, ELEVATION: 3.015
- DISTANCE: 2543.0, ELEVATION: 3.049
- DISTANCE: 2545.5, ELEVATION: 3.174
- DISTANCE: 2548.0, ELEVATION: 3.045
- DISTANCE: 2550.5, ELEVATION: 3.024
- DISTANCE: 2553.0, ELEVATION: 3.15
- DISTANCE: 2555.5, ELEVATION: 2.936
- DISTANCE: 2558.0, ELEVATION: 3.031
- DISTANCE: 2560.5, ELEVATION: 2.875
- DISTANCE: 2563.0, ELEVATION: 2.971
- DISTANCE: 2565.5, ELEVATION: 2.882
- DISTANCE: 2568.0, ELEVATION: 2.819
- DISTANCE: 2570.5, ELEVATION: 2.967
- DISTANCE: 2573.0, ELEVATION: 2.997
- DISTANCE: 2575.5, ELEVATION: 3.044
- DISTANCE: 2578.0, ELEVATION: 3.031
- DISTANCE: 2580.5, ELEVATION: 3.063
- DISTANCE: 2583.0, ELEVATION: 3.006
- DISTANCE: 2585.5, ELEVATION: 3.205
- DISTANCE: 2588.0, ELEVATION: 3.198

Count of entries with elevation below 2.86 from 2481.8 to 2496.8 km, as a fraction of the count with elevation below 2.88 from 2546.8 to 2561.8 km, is 2.0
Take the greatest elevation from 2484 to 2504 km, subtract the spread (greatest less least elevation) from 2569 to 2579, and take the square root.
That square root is 1.69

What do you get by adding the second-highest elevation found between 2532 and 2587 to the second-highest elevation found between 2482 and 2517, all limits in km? 6.067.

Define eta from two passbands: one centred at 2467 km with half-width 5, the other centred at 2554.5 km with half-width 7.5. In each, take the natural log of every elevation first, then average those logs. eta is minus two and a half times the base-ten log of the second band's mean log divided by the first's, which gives -0.073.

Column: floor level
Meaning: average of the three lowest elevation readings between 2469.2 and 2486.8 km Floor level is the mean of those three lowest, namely 2.80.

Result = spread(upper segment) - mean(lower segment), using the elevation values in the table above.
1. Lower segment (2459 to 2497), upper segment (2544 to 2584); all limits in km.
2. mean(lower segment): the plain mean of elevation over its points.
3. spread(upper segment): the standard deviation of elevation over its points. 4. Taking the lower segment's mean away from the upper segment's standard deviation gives -2.73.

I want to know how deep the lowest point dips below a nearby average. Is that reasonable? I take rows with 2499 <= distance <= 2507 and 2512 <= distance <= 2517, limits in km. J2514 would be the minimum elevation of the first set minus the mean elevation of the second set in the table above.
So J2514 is -0.067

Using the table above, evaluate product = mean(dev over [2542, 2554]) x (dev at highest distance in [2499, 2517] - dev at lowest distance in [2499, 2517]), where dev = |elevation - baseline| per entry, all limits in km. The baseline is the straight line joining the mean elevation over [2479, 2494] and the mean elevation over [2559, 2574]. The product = 0.0002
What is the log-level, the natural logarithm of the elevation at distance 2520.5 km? 1.04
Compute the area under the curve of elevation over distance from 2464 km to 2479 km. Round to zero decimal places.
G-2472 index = 42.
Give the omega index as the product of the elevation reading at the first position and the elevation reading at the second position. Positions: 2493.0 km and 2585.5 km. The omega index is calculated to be 8.9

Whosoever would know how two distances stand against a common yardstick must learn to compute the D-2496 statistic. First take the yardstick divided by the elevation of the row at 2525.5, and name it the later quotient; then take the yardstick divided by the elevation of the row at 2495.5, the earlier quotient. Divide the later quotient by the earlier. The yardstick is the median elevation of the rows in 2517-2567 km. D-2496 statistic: 1.04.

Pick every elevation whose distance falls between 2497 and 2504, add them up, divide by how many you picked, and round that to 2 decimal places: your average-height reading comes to 2.77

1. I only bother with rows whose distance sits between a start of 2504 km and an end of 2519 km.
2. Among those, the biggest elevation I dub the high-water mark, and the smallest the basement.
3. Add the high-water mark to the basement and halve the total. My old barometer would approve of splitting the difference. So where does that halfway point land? 2.84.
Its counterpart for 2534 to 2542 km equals 2.97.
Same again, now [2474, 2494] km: 2.84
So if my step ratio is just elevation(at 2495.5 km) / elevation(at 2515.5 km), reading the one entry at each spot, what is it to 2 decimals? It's 1.03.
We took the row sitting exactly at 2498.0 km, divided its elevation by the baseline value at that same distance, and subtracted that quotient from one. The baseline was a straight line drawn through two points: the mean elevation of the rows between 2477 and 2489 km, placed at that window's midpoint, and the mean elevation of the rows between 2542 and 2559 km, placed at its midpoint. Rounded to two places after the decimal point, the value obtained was 0.05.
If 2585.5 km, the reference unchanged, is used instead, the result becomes -0.02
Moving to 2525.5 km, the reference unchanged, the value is 0.07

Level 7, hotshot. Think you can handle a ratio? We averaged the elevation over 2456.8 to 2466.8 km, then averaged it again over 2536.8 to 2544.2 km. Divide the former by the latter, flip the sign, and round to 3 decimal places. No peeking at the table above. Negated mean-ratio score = -0.904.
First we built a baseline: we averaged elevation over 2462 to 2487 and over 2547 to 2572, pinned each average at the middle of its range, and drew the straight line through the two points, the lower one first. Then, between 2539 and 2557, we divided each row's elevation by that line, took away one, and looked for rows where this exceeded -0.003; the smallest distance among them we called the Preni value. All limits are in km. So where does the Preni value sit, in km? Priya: 2540.5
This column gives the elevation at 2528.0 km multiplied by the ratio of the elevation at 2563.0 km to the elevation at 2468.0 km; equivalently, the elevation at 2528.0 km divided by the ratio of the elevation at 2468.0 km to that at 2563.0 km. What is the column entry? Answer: 3.0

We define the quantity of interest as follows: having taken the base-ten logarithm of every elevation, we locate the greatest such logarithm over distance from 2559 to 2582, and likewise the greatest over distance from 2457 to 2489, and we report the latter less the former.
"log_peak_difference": -0.021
